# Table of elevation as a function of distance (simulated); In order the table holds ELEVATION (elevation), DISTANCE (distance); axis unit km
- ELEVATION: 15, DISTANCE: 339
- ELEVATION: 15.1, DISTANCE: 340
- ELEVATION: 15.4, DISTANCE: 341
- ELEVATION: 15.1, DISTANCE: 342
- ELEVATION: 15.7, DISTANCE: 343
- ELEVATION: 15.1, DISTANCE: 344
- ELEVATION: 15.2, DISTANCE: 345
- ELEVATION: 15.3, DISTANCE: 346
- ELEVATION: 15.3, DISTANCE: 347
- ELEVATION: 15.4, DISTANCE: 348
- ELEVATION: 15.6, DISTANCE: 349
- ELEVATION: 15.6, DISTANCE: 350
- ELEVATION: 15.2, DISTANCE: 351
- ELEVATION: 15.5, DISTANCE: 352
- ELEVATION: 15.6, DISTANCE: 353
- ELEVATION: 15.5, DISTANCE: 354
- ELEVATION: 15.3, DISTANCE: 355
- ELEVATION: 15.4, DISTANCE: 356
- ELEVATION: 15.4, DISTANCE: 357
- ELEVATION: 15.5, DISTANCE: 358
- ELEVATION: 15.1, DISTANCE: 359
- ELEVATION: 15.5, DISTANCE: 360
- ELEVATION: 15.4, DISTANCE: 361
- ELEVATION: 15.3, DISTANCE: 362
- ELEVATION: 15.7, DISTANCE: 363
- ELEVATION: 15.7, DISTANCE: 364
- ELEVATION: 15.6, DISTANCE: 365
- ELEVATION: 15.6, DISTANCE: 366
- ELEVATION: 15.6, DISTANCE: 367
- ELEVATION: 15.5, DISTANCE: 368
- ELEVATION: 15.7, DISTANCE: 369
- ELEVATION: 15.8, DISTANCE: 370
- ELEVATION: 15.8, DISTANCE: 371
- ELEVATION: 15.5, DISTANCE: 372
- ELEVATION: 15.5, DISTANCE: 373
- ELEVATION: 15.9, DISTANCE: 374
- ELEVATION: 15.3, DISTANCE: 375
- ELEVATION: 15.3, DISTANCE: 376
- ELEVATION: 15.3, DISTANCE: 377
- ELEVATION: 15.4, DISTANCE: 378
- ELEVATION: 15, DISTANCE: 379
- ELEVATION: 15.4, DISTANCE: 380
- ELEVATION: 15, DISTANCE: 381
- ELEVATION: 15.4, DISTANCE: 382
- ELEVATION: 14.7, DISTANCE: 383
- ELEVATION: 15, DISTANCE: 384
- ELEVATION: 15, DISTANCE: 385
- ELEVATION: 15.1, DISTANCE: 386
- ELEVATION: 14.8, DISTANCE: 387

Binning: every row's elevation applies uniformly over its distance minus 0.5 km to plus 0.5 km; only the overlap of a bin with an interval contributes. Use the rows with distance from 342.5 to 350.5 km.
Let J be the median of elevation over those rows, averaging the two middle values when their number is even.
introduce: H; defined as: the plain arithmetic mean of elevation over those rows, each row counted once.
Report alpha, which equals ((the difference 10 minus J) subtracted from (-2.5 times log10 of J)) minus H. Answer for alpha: -13.0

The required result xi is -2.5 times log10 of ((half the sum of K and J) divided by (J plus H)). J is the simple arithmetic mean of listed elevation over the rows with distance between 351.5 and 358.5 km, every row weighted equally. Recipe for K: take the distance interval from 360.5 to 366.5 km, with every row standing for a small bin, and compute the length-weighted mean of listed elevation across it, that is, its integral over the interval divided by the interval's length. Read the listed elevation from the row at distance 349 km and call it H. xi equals 0.754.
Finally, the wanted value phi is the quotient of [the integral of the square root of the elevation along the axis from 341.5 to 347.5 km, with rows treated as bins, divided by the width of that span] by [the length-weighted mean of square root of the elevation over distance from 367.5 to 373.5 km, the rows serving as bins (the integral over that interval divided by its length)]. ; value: 0.989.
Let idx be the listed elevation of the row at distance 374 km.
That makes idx 15.9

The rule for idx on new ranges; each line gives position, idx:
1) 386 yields 15.1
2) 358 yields 15.5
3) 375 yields 15.3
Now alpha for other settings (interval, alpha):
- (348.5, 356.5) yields -12.9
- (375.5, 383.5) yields -12.8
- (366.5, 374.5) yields -13.0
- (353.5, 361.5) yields -13.0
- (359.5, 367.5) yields -12.9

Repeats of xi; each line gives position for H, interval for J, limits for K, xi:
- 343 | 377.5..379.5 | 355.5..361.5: 0.764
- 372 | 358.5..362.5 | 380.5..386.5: 0.769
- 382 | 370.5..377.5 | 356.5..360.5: 0.753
